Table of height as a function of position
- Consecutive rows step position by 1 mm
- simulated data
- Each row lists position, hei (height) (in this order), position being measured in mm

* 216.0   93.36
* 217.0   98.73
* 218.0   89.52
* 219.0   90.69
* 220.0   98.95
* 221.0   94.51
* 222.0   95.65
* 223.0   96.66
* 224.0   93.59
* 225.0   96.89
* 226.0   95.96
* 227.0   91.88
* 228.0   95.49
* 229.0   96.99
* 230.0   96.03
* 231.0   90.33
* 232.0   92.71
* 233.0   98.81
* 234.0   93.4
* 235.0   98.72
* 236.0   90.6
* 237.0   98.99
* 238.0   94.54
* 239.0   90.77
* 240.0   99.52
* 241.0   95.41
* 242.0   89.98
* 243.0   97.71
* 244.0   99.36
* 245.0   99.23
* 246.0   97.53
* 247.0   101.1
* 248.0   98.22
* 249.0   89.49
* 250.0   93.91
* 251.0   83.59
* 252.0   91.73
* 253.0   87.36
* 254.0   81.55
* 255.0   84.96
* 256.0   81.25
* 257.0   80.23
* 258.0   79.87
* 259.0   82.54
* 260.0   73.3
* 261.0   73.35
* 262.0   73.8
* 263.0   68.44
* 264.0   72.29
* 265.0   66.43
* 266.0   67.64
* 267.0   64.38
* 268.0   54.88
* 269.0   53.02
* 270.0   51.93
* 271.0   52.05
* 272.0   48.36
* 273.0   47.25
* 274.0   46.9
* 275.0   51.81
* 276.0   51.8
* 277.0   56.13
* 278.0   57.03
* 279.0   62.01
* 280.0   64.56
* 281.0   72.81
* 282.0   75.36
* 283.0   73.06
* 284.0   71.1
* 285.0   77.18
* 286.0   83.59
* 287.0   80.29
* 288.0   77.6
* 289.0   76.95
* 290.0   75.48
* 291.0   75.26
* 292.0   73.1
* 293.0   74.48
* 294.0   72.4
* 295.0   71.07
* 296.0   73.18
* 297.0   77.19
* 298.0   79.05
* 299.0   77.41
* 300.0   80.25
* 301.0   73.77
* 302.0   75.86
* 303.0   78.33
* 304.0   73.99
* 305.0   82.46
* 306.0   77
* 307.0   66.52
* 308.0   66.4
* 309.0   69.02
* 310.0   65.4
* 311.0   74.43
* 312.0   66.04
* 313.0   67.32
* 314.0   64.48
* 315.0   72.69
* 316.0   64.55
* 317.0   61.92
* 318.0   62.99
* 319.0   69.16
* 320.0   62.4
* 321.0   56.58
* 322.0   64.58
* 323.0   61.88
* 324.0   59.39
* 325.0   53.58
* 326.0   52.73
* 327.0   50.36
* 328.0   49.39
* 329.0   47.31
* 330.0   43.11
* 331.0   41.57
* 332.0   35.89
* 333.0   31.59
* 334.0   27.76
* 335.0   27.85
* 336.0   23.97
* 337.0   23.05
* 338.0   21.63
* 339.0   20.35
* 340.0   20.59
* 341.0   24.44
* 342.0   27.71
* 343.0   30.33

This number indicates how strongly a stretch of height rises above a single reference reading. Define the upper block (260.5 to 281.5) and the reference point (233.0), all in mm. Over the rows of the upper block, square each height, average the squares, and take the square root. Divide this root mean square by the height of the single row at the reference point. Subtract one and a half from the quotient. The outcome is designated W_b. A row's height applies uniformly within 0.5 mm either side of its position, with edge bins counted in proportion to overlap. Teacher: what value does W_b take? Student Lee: -0.89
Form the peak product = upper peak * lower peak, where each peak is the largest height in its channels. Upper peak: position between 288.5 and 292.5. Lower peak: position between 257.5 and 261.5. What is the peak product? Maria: 6351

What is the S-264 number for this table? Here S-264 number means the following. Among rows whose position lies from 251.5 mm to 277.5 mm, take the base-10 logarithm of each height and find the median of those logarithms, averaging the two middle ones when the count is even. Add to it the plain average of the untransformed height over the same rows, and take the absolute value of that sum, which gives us 69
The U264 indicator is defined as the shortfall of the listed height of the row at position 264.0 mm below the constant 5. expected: -67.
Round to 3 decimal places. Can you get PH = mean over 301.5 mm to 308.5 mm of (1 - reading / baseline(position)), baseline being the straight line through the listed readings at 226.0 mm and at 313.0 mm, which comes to -0.063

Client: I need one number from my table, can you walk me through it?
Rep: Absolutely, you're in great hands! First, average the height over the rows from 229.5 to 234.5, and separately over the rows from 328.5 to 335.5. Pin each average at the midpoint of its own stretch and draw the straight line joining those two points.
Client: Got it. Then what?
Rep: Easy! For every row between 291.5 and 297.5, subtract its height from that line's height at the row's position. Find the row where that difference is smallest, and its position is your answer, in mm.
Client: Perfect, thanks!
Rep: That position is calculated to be 297.0 mm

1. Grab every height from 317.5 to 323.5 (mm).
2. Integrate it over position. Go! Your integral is 378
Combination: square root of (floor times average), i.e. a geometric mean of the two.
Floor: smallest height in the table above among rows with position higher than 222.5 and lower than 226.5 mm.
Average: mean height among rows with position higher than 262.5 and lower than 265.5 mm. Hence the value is 80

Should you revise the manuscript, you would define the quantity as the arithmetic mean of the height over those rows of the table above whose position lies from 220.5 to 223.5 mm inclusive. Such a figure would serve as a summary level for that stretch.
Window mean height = 96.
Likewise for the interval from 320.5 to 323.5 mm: 61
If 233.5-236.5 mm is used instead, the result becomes 94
